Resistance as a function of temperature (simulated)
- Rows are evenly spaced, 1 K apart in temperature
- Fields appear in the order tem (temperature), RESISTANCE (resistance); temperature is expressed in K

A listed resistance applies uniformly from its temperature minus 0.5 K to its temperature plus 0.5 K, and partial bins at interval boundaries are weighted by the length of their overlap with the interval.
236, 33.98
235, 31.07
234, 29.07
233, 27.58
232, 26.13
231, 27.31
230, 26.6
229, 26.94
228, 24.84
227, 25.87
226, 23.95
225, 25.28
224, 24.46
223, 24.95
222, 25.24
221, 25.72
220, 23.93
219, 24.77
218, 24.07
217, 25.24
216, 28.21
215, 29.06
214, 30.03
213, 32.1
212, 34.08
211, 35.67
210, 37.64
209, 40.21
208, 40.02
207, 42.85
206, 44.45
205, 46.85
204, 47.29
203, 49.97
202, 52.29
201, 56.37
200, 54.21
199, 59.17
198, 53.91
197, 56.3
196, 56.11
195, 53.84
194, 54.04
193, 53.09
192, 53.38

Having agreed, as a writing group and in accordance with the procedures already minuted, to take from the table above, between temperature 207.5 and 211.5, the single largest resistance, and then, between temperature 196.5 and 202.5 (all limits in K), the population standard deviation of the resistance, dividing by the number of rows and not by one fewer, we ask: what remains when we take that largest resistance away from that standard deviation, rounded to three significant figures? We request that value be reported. -38.0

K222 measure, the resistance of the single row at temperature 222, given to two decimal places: 25.24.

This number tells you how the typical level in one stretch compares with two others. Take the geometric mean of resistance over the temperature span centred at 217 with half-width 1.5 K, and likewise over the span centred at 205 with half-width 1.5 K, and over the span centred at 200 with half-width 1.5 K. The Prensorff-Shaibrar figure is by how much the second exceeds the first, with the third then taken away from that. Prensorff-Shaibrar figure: -36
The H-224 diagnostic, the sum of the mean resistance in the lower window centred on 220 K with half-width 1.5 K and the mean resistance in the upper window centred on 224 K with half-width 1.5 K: 50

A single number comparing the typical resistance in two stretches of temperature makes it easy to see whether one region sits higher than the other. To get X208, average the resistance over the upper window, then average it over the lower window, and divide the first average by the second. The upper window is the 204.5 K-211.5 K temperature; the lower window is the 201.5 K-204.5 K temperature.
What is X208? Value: 0.82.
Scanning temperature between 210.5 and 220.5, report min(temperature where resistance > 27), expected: 211 K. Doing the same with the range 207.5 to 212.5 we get 208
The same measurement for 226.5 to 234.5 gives 231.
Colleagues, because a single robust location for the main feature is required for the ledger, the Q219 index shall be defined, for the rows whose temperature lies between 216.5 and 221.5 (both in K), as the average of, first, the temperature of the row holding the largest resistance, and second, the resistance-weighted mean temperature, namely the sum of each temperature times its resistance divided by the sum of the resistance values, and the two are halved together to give 220.0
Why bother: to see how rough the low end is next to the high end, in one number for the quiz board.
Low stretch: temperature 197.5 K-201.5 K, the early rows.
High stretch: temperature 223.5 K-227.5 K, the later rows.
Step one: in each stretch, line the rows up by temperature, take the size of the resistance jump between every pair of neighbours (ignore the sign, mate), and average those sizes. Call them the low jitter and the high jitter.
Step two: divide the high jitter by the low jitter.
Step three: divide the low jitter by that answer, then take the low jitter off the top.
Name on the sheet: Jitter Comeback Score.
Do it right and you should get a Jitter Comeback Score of 8.4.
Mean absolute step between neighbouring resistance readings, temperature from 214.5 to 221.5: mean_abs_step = 1.4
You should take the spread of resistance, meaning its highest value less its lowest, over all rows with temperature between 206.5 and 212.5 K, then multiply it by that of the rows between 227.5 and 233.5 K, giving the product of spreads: 24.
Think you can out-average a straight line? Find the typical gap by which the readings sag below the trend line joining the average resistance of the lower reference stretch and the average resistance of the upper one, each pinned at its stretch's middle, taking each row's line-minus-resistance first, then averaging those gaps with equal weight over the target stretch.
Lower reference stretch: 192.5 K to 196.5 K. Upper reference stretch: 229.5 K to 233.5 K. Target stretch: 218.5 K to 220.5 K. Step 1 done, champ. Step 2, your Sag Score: 11.4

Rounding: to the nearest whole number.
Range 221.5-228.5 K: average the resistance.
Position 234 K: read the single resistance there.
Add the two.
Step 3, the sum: 54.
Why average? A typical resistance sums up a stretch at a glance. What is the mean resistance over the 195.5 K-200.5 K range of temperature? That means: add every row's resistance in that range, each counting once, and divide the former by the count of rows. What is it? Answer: 56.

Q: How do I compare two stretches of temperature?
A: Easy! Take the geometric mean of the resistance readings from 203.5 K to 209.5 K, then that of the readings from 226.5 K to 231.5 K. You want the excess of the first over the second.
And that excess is 17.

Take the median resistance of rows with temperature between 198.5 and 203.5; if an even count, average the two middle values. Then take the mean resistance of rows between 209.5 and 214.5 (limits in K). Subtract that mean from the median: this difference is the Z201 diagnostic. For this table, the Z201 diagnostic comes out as 20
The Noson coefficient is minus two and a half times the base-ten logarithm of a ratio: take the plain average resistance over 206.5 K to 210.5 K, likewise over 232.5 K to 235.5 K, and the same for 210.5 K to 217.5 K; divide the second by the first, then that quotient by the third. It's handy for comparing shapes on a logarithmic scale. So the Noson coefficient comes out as 4.1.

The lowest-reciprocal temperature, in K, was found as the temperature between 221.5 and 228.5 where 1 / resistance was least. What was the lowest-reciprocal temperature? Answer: 227 K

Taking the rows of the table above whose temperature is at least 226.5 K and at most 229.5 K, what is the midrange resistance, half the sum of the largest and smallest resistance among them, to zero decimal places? 26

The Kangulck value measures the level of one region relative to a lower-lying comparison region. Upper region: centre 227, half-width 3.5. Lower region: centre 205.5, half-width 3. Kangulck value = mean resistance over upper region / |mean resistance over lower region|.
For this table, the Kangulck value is 0.56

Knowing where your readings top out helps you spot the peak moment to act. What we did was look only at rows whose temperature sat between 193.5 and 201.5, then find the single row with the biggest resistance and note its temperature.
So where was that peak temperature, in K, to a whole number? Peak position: 199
